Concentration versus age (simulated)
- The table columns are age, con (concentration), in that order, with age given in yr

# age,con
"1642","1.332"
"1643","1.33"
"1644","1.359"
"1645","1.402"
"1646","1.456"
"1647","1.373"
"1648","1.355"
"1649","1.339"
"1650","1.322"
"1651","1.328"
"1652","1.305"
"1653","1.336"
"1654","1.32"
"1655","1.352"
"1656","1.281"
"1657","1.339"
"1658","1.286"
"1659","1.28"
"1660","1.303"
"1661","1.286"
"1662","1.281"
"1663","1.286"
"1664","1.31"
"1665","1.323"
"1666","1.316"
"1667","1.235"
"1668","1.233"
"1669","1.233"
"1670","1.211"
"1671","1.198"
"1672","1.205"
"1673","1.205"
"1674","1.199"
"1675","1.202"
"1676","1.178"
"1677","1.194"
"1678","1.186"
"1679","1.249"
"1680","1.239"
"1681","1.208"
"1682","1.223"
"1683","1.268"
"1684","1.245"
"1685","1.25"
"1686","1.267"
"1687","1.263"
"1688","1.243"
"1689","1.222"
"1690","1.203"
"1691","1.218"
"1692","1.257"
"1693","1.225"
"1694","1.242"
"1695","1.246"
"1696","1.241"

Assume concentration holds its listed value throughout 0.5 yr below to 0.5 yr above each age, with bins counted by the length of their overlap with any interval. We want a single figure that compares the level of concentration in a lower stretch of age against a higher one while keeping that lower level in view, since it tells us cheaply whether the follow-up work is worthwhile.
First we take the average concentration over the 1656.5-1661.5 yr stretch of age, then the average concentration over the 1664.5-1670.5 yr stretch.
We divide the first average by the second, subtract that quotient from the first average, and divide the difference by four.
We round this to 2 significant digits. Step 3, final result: 0.067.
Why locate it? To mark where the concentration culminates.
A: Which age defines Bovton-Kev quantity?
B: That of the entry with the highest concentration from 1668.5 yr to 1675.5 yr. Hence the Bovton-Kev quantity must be 1669 yr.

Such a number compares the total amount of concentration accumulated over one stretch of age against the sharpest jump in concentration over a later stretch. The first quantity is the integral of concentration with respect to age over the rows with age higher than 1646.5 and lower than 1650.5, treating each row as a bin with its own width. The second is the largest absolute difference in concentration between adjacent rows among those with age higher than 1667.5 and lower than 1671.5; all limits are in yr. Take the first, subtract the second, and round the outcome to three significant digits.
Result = 5.37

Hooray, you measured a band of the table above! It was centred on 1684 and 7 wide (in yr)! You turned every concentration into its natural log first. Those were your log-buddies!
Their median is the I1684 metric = 0.22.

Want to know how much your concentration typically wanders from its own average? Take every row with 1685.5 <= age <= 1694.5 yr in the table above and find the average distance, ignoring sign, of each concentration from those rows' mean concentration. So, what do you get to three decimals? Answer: 0.018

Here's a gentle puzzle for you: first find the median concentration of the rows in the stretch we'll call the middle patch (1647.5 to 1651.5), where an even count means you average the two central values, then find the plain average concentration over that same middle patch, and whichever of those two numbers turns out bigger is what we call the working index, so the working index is 1.34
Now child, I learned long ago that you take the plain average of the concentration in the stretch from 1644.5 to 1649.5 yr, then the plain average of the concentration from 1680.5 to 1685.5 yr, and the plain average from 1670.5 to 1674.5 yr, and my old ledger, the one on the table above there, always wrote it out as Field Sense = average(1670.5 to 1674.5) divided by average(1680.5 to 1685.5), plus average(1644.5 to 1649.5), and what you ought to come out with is 2.36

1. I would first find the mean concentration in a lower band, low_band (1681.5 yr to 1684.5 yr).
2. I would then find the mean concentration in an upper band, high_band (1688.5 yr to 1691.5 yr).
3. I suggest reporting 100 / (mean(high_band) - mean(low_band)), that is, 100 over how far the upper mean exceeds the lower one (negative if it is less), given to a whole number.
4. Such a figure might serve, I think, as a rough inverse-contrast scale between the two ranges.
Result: -3226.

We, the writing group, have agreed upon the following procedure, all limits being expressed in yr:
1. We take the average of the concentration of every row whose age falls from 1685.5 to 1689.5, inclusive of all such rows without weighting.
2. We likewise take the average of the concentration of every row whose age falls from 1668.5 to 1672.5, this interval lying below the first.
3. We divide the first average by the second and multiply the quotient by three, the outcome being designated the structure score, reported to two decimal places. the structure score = 3.09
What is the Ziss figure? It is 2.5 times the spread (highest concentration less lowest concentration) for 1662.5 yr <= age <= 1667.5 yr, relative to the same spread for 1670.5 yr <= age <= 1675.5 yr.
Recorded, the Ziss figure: 31.4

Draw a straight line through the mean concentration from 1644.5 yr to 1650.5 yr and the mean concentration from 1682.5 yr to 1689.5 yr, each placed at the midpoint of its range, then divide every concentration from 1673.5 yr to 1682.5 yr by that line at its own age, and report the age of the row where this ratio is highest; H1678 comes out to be 1679 yr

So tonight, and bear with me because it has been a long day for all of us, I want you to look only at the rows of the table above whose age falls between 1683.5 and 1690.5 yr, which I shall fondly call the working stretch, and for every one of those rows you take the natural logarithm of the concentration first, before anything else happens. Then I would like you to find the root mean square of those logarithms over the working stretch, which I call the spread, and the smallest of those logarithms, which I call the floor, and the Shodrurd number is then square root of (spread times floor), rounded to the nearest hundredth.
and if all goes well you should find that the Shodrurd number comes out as 0.20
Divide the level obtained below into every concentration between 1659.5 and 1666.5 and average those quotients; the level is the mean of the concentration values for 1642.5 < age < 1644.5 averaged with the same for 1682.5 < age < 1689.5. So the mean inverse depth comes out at 1.00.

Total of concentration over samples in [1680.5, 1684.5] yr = 4.94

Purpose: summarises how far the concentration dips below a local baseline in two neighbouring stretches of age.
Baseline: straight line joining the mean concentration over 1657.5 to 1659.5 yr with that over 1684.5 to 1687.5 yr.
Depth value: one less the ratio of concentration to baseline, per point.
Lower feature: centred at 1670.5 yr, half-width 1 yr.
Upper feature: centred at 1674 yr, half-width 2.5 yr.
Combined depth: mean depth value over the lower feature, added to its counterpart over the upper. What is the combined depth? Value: 0.11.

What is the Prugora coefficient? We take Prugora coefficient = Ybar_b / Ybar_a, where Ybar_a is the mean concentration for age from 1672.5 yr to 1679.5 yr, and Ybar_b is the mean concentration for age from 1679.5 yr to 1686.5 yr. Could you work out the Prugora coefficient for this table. 1.03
